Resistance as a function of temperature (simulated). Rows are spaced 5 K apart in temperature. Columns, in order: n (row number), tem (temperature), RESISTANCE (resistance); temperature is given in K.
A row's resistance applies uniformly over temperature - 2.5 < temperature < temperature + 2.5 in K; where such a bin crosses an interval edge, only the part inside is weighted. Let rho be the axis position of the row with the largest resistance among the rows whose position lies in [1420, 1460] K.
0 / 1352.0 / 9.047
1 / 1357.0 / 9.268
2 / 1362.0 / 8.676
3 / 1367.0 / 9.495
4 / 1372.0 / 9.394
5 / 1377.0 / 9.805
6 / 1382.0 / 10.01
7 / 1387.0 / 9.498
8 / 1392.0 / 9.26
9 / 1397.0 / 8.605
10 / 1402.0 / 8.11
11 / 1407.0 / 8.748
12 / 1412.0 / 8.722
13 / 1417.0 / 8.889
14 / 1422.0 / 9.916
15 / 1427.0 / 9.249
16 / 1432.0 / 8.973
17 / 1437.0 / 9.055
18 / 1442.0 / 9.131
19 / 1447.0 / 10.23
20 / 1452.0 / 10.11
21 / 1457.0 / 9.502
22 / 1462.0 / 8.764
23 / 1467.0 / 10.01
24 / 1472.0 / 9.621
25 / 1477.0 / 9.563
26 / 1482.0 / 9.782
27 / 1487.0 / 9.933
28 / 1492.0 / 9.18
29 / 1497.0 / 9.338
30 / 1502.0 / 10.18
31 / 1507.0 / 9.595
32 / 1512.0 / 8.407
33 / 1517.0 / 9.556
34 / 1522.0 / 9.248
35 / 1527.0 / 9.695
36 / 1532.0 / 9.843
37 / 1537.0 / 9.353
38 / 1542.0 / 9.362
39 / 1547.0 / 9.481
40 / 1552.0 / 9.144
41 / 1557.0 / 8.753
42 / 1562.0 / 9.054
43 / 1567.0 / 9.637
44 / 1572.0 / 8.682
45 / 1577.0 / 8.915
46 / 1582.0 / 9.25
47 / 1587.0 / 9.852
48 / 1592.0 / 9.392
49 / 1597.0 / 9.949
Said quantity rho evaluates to 1447.0 K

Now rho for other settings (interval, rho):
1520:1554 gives 1532.0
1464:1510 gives 1502.0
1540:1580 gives 1567.0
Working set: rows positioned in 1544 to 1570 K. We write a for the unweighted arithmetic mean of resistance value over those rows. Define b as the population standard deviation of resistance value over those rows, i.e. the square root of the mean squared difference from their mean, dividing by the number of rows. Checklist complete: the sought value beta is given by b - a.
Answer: -8.9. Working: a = 9.21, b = 0.3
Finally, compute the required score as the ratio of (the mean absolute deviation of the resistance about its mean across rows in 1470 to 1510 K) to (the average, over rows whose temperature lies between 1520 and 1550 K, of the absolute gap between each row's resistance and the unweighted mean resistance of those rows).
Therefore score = 1.31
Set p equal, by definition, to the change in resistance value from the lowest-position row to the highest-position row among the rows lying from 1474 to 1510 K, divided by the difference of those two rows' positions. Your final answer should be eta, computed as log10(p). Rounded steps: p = 0.001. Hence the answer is -3.0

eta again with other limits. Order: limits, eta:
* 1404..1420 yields -1.9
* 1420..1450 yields -1.9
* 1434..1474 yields -1.8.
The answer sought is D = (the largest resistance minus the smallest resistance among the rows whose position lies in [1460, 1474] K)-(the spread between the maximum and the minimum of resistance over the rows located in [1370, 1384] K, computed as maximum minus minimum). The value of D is 0.6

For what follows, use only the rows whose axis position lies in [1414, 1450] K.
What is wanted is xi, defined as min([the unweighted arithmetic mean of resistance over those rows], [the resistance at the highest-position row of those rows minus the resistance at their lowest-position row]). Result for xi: 1.3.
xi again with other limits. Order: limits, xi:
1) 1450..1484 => -0.3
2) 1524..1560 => -0.9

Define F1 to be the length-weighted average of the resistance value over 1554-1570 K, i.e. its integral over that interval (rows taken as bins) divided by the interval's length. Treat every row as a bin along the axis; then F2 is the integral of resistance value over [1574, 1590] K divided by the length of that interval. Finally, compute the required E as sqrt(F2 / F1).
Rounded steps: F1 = 9.1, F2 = 9.32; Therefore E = 1.01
